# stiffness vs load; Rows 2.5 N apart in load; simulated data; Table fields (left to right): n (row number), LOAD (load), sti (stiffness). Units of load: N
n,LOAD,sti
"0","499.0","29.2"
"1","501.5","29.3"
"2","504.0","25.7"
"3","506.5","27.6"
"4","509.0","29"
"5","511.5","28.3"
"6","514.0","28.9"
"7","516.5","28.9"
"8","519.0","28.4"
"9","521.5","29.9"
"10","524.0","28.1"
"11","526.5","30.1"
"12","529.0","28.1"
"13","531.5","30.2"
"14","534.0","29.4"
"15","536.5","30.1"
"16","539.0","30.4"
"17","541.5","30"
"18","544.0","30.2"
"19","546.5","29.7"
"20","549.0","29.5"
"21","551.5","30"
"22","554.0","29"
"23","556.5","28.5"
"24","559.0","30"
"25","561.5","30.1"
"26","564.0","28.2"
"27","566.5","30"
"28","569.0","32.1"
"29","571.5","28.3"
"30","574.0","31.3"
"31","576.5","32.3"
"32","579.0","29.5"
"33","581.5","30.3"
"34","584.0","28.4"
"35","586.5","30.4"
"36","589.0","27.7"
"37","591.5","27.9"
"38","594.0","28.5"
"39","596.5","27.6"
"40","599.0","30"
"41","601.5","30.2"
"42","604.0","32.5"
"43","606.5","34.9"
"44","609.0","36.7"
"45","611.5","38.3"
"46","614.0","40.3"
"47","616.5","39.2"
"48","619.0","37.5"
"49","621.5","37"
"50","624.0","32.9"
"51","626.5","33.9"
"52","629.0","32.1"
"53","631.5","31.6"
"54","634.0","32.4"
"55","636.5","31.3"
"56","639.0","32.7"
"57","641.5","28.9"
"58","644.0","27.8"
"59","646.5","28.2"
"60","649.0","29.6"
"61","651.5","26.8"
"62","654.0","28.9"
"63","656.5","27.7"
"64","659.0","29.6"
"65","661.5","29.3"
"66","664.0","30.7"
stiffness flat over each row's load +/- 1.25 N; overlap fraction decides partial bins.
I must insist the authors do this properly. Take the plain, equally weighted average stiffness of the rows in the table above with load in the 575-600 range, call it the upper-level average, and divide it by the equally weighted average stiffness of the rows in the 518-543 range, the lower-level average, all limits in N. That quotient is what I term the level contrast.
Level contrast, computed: 0.99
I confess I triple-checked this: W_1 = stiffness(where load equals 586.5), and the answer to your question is 30.4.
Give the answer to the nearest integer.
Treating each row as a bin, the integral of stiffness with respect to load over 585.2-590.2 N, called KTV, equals 145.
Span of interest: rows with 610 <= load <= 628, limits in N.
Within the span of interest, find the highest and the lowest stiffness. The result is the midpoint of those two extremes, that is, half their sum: 36.6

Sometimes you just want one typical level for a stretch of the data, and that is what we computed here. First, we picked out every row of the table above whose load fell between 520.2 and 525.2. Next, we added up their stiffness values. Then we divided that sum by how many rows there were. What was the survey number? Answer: 29.0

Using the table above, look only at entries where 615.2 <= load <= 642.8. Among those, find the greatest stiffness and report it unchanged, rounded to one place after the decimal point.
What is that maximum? 39.2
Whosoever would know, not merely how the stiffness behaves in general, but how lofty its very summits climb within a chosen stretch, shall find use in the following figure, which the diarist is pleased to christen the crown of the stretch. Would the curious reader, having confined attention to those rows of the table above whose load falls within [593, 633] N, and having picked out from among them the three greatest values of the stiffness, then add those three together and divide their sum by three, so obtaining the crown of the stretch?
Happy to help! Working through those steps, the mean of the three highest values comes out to 39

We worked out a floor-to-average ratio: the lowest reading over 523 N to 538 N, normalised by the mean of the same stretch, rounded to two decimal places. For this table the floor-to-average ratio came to 0.96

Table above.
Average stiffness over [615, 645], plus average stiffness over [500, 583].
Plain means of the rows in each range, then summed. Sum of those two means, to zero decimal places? 63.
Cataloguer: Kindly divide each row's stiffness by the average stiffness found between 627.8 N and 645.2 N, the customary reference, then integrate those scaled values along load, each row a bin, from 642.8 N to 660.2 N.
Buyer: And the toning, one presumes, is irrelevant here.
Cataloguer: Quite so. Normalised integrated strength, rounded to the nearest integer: 16 N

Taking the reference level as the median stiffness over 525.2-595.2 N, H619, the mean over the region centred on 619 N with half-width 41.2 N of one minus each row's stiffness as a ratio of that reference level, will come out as -0.05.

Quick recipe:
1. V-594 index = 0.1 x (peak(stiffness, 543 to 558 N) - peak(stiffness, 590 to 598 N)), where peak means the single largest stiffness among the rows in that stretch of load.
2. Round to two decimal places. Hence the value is 0.17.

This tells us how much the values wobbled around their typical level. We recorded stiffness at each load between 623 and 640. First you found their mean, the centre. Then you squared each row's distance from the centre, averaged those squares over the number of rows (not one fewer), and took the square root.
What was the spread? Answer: 0.8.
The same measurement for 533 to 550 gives 0.3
